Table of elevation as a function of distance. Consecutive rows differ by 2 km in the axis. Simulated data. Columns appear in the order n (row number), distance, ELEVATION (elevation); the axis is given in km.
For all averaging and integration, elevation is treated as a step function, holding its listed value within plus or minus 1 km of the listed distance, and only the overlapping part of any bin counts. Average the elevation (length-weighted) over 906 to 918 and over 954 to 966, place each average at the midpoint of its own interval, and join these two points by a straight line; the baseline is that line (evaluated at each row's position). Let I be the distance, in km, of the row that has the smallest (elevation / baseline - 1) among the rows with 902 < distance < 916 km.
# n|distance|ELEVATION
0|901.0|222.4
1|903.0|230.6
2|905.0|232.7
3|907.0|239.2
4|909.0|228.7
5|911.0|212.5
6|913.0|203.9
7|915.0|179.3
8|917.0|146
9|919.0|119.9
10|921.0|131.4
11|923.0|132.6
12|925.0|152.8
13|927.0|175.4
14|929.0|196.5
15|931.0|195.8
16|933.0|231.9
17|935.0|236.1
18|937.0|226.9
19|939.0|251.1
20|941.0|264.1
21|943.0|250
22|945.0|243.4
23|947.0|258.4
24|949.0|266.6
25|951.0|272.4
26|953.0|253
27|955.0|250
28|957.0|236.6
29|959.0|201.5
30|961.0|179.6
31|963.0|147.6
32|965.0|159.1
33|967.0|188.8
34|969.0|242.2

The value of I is 915.0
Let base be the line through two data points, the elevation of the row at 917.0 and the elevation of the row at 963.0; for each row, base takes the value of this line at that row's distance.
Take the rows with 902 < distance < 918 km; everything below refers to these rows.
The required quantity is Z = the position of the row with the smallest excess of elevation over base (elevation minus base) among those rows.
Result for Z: 917.0 km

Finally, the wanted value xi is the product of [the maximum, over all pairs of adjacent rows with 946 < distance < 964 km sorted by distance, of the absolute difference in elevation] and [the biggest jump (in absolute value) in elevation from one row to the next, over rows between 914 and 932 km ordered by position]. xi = 1169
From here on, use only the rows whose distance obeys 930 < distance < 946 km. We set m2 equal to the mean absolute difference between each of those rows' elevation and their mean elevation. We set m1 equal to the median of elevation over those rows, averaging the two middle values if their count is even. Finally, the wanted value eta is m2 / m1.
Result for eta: 0.06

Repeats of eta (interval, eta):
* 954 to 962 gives 0.12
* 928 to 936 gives 0.09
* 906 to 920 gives 0.17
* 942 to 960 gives 0.06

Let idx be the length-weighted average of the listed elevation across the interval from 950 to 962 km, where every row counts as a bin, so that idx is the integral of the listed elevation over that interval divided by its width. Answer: 232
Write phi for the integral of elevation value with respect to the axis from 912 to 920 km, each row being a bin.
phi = 1298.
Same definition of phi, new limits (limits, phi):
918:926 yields 1073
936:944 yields 1984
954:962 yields 1735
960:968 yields 1350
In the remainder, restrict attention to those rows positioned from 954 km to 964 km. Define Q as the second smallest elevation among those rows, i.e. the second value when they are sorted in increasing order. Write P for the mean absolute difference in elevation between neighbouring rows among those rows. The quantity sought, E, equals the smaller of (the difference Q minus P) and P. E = 26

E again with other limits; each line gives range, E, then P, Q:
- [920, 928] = 15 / 15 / 132.6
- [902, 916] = 11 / 11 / 203.9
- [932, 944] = 13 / 13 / 231.9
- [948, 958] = 10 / 10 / 250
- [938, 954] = 12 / 12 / 250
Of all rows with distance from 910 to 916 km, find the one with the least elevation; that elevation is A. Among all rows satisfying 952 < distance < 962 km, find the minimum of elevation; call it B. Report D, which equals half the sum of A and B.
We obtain 179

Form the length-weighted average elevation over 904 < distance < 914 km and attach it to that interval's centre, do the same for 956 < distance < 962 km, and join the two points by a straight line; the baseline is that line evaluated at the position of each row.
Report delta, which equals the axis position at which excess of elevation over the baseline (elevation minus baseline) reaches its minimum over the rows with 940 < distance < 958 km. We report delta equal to 957.0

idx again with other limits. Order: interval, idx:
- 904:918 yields 206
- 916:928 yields 143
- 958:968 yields 175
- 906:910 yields 234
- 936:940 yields 239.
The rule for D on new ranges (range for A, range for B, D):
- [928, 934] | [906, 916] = 188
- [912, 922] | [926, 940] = 148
